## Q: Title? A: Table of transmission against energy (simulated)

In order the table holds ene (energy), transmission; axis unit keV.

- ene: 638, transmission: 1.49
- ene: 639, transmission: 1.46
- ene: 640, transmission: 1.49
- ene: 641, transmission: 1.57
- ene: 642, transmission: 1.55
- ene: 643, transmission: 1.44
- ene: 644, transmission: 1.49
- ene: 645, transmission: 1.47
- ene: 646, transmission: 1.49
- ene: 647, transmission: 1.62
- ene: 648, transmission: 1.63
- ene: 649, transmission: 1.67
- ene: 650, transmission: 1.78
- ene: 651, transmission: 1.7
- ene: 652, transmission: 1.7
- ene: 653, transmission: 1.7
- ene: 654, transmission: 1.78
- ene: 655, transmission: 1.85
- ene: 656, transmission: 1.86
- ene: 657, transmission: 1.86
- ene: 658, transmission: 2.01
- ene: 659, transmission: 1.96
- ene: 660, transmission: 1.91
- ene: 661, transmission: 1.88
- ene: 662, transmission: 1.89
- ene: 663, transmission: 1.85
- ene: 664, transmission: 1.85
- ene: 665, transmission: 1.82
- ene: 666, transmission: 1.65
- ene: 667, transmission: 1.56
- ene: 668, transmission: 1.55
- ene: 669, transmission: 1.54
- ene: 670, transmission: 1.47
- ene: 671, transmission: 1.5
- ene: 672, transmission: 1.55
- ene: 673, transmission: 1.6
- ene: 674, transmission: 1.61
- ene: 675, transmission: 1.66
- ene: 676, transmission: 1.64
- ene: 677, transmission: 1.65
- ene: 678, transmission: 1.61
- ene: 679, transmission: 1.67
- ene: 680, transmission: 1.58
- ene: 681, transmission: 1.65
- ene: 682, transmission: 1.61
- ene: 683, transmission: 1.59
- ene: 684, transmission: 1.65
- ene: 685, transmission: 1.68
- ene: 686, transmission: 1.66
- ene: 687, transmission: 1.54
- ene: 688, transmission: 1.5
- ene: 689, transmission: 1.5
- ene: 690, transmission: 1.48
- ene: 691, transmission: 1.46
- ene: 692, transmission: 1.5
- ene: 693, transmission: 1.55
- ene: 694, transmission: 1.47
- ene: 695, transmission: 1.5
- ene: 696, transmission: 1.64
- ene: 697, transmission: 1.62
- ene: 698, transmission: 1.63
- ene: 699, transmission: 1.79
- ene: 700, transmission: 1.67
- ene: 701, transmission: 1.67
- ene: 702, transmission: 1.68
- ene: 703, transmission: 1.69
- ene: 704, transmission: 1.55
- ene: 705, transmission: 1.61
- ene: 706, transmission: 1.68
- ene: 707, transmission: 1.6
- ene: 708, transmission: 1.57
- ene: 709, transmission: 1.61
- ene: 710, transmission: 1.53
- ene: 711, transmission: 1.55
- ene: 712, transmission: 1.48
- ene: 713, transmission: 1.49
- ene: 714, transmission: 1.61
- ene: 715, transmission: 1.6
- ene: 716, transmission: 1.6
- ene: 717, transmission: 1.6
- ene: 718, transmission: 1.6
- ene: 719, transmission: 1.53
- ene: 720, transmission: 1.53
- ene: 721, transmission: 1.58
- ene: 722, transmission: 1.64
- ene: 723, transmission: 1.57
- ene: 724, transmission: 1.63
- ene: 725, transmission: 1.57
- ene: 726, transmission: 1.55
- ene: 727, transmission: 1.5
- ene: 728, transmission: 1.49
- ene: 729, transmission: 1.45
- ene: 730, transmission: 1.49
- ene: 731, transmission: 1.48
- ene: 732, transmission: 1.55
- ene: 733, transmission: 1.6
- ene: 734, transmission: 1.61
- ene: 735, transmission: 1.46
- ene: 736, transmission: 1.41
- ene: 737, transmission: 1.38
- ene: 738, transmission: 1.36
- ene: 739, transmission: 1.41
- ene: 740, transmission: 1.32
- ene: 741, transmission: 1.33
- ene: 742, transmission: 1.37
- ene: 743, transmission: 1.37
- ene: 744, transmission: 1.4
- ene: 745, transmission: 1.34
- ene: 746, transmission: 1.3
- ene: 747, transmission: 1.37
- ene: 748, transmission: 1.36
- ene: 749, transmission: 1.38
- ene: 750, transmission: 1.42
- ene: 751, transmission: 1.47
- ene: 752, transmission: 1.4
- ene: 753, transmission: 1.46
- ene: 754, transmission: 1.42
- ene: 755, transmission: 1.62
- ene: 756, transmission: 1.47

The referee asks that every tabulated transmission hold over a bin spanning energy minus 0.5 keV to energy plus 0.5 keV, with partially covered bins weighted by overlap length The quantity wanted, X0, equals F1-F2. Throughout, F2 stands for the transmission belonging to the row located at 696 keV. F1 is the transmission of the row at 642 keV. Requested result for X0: -0.1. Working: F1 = 1.55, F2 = 1.64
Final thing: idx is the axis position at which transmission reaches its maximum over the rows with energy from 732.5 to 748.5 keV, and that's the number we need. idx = 734 keV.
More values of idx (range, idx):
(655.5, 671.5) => 658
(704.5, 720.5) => 706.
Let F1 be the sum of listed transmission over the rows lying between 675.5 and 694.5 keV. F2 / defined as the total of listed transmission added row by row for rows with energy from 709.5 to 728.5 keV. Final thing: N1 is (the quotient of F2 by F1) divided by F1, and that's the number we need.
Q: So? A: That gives 0.0330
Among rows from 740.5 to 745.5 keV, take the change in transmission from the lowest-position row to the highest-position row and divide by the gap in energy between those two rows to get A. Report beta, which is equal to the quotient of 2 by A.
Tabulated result 800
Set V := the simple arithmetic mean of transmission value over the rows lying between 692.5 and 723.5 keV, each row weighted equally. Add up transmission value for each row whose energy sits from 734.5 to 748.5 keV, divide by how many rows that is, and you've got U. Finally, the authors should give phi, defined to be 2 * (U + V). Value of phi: 5.93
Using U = 1.37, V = 1.59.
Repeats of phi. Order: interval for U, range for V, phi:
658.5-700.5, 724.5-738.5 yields 6.26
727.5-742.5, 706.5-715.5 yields 6.01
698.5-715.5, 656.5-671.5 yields 6.73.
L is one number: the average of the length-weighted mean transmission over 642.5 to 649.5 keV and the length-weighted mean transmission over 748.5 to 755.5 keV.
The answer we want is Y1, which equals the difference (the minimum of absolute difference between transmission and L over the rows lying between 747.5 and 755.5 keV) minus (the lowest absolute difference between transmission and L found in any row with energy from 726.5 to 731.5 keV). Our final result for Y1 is 0.03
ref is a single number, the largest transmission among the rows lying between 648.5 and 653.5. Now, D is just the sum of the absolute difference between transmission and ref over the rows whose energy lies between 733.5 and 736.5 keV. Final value 0.9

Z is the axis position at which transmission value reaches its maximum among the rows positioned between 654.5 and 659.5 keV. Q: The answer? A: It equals 658 keV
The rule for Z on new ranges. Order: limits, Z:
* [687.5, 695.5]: 693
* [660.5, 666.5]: 662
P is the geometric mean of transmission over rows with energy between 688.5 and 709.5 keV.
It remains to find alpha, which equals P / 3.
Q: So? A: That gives 0.53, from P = 1.59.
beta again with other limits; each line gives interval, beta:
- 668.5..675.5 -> 100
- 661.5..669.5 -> -40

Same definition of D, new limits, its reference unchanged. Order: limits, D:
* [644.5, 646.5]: 0.6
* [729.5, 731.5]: 0.6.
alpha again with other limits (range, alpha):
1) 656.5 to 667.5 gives 0.61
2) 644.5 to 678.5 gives 0.57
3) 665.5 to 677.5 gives 0.53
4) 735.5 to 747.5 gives 0.45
